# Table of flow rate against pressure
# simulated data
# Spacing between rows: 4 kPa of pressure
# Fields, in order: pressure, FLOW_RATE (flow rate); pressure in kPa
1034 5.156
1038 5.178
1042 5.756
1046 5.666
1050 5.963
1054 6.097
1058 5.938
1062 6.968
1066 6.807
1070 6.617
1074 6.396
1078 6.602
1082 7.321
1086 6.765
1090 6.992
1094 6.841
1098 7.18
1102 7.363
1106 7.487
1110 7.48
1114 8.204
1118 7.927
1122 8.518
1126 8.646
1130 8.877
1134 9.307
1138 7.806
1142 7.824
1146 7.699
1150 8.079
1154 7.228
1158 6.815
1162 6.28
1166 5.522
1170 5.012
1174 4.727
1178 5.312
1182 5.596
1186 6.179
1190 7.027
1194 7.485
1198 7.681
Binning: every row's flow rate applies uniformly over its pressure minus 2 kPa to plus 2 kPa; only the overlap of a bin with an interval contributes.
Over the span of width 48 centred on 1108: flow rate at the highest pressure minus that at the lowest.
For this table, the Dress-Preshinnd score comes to 2.1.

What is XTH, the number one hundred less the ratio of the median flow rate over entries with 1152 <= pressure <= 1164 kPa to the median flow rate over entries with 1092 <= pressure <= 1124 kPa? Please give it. 99.1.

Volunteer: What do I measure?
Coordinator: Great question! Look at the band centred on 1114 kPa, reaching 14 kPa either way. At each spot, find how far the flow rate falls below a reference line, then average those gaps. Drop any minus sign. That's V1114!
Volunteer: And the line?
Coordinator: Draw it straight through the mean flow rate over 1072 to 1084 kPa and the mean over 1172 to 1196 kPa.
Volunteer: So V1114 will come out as 1.4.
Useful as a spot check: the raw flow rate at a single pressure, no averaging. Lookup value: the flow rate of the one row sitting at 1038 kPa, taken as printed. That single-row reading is 5.178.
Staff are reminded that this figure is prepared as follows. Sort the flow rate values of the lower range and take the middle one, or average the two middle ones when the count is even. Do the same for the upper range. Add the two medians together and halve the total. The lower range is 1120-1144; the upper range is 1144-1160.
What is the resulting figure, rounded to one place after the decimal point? 8.0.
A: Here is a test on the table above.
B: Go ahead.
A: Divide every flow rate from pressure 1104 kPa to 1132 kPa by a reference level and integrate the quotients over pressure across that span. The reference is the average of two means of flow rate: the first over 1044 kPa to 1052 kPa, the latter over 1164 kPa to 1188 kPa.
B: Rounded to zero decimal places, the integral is 41 kPa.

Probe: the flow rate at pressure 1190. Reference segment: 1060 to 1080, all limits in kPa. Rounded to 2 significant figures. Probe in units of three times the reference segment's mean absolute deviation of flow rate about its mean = 14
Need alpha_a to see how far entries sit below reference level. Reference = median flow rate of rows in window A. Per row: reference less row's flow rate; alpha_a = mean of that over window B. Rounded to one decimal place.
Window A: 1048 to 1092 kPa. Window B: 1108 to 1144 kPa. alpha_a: -1.7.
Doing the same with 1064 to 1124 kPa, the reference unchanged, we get -0.6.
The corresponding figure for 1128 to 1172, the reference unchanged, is -0.7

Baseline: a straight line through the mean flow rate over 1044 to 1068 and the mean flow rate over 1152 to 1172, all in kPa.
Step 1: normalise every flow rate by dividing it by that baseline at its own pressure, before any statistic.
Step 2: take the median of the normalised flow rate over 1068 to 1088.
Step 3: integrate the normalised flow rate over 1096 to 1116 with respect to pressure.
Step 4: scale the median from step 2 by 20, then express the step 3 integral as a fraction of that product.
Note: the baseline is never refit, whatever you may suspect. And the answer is 1.14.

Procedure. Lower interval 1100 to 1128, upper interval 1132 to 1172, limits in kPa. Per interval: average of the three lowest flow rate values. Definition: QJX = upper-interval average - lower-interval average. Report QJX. -1.8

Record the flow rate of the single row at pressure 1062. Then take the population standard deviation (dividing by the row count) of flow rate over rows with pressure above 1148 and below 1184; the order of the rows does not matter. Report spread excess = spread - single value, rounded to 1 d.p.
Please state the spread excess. -5.9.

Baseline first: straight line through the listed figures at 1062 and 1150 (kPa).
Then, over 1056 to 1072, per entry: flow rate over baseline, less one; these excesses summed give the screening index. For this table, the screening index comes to -0.2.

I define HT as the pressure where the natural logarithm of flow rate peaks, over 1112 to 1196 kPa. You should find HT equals 1134 kPa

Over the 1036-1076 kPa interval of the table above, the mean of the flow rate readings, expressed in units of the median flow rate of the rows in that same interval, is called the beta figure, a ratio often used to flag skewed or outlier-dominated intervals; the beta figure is 1.02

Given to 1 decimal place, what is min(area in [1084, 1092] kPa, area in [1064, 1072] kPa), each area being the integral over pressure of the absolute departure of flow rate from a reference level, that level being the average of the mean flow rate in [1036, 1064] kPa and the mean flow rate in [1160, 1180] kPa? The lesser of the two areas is 8.5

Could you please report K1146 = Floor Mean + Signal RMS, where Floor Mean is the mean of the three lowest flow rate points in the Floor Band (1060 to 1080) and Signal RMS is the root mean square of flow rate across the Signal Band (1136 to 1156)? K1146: 14.3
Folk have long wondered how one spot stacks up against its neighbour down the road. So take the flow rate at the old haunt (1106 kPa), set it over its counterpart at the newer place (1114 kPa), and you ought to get 0.91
